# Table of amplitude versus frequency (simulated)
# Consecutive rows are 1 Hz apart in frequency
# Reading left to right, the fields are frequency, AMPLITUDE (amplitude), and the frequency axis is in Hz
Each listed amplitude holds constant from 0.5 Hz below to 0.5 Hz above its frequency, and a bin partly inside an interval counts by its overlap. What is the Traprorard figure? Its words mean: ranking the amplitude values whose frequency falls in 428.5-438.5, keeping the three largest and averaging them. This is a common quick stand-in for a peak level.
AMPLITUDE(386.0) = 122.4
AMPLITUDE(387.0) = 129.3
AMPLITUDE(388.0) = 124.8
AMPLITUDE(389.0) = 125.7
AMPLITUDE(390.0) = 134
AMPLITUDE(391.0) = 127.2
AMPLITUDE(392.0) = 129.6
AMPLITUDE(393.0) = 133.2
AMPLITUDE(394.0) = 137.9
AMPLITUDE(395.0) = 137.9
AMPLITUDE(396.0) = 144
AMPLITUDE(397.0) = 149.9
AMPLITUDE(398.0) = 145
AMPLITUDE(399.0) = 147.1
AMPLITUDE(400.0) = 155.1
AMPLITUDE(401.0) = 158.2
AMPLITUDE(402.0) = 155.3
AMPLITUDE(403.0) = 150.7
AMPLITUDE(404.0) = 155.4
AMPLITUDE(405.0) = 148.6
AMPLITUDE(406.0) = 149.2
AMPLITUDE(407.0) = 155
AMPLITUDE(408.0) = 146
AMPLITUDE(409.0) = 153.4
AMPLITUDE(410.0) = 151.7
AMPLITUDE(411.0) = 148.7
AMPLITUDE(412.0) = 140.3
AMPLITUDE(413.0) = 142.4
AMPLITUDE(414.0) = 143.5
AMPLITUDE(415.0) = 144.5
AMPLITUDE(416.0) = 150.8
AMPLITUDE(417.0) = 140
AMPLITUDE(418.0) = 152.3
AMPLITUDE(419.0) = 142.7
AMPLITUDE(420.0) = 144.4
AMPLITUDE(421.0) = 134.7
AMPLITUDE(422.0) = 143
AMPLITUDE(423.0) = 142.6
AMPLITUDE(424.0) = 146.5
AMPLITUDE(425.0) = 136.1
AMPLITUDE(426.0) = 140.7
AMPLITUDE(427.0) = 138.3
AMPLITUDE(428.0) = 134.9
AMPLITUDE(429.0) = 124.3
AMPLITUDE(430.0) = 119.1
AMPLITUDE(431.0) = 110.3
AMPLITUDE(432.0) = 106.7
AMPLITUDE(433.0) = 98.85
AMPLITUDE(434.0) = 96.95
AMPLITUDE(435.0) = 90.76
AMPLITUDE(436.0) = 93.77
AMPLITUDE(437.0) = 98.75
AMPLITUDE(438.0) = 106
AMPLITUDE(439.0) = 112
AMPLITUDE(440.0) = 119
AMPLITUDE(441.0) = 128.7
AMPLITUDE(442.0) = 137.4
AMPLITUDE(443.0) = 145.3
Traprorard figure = 118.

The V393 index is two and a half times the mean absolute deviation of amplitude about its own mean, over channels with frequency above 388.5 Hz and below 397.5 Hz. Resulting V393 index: 15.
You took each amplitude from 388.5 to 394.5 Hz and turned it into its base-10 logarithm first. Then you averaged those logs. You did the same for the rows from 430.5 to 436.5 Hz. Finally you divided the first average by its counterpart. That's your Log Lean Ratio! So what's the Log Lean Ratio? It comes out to 1.06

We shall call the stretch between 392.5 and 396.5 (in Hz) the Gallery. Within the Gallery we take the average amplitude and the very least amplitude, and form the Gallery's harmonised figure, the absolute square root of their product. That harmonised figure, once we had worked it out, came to 136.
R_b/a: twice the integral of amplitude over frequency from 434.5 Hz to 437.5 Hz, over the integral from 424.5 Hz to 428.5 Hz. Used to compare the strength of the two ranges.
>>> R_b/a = 1.03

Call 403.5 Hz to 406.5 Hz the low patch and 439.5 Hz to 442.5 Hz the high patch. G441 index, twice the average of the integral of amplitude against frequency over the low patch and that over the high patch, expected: 838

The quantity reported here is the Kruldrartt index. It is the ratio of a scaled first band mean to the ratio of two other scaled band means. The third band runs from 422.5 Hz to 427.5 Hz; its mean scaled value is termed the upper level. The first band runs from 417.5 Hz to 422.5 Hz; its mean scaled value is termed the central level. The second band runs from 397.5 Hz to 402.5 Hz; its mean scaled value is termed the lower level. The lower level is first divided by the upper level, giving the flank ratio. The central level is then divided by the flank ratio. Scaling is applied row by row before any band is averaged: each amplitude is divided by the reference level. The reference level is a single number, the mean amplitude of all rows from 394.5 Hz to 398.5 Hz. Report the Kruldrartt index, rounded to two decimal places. 0.92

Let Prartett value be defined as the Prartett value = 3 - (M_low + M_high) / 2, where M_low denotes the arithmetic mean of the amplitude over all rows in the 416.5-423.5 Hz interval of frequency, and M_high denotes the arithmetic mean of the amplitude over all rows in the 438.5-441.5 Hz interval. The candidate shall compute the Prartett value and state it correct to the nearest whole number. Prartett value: -128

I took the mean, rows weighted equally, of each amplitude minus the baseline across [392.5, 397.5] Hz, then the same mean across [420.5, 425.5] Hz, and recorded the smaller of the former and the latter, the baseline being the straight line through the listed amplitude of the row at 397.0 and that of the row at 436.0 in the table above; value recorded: -12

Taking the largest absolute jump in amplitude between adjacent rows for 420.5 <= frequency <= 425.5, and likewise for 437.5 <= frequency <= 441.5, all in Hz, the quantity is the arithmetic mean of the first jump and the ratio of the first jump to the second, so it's 5.7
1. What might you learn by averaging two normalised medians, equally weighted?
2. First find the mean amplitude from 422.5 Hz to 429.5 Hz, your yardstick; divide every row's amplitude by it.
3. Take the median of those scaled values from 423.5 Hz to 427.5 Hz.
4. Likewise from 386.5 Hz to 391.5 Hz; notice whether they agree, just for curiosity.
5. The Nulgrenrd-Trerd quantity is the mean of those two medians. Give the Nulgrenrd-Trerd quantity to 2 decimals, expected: 0.97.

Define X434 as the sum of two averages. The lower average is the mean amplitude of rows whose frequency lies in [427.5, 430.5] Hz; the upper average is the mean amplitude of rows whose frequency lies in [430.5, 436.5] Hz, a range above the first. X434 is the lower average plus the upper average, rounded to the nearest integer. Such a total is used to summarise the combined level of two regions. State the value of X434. 226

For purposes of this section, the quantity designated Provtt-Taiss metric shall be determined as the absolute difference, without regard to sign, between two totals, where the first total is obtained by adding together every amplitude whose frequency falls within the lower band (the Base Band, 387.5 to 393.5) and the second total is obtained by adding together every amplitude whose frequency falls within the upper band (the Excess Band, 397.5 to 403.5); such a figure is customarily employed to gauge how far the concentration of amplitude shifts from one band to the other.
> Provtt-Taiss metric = 137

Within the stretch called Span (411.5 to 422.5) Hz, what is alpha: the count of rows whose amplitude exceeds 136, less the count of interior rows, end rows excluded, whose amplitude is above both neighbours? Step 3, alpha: 7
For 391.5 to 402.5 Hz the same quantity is 7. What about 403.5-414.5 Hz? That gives 9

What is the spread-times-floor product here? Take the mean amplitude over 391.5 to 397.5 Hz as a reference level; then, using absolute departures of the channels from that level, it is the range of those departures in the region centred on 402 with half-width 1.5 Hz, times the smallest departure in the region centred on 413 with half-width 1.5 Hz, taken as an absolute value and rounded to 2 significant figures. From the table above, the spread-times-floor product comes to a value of 12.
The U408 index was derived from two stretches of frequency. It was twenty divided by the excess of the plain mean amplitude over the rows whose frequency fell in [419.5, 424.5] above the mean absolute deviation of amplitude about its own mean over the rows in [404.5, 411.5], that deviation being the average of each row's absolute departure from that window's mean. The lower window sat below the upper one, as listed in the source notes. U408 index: 0.143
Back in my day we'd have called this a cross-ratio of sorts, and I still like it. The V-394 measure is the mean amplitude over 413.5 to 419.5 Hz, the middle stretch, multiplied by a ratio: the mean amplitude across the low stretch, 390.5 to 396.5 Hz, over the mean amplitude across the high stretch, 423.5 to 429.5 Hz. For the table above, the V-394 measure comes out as 144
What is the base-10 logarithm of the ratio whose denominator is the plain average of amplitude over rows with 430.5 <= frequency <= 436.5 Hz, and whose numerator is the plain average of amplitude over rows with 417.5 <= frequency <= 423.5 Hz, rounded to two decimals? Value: 0.16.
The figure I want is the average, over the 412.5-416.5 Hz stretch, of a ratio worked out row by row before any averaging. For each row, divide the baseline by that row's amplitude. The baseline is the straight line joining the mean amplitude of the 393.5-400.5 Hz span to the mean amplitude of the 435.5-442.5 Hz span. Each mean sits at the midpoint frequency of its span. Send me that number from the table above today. 0.910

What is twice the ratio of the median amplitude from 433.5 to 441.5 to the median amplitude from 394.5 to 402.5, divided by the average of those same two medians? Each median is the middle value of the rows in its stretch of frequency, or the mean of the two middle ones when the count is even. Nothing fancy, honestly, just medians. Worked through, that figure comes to 0.011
